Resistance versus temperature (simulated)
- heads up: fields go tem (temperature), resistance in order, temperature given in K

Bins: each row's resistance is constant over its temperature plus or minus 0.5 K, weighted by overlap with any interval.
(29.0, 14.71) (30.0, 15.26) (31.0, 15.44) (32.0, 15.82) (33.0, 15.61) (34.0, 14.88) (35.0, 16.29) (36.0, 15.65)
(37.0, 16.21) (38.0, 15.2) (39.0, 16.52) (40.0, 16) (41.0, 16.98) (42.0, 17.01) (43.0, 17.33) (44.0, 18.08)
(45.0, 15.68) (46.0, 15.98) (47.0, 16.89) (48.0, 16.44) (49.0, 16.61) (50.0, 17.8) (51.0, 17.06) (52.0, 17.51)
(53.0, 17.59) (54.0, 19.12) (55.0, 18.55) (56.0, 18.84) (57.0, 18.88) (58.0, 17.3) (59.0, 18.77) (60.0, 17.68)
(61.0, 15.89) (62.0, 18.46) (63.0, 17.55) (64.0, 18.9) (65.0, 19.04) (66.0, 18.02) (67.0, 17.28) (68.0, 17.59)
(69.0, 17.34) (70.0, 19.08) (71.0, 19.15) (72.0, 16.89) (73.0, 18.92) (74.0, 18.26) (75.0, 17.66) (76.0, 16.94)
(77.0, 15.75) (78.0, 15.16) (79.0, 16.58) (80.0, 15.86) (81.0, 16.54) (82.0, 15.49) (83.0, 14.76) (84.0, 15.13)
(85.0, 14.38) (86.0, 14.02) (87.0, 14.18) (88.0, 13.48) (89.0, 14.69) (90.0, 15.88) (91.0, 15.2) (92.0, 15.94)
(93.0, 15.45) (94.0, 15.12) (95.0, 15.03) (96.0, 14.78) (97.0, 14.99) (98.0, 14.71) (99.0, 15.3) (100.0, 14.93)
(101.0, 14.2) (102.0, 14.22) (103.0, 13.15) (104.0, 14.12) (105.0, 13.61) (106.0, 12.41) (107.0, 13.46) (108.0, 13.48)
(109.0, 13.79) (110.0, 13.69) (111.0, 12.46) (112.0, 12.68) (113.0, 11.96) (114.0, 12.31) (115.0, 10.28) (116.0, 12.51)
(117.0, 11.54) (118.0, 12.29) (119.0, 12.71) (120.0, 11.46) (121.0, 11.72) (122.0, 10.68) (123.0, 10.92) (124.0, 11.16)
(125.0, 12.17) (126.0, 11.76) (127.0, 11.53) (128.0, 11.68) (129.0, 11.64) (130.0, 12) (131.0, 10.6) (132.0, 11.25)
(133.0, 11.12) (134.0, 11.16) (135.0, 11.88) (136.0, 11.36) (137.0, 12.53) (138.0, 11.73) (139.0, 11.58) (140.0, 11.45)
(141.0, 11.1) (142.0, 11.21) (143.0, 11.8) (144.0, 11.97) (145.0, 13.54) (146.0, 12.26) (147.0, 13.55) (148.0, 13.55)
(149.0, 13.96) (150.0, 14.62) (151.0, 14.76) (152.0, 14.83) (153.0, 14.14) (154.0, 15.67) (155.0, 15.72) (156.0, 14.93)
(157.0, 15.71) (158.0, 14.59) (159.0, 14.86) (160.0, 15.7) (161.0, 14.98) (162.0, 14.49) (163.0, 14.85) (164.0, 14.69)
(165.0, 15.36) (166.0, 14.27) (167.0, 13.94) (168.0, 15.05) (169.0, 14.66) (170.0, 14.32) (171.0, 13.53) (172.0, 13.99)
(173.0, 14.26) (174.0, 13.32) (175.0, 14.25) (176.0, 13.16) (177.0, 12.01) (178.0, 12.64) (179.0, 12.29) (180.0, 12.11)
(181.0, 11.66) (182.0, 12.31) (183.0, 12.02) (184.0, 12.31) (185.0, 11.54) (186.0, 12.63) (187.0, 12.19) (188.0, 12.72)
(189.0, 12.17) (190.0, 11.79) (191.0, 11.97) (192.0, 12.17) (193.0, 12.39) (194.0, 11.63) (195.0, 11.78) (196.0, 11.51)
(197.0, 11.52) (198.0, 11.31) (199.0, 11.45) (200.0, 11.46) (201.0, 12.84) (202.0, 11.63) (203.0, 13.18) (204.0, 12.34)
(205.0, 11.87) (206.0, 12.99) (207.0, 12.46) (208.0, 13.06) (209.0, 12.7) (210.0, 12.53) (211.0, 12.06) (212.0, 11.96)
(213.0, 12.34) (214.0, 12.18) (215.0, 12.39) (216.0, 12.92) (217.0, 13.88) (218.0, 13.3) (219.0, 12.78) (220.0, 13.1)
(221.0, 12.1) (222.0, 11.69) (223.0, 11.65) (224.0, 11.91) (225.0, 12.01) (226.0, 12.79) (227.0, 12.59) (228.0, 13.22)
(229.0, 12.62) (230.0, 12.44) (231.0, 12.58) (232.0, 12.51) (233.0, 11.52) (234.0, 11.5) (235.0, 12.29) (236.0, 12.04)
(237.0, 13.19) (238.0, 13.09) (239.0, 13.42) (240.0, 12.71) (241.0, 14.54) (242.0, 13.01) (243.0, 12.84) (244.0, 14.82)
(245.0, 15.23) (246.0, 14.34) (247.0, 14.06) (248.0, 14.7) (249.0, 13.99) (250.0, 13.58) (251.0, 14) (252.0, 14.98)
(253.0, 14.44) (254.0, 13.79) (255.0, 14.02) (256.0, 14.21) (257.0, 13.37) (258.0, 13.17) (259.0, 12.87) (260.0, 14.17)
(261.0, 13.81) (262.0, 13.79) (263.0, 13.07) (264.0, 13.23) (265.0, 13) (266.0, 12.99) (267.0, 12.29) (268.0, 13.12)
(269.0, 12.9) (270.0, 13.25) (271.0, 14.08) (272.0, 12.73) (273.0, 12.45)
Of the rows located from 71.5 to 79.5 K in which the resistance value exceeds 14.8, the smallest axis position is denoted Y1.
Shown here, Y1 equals 72.0 K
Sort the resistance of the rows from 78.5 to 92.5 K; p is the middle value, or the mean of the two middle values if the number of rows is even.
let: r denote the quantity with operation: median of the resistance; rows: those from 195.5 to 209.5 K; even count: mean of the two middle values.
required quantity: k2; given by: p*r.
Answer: 184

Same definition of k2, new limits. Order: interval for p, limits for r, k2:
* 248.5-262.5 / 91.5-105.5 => 206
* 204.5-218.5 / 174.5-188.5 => 154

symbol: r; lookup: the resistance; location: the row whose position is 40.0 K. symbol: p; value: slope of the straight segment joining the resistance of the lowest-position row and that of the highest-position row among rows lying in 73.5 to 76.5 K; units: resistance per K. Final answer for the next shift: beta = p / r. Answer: -0.04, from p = -0.7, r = 16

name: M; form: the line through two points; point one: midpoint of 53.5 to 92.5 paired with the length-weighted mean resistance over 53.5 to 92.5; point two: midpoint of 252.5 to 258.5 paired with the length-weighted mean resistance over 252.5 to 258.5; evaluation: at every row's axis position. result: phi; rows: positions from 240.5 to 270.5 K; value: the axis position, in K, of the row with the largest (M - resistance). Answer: 267.0 K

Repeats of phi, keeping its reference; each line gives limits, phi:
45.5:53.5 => 46.0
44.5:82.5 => 45.0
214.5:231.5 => 223.0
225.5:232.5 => 230.0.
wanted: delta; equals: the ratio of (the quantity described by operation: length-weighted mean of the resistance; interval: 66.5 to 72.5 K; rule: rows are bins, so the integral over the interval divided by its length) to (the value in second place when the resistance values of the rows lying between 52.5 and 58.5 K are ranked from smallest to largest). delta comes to 1.02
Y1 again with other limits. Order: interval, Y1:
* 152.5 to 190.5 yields 154.0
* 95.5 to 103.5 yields 97.0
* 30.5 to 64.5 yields 31.0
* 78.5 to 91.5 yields 79.0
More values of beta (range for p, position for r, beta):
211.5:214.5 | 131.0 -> 0.01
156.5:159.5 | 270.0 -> -0.03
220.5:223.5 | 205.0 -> -0.02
